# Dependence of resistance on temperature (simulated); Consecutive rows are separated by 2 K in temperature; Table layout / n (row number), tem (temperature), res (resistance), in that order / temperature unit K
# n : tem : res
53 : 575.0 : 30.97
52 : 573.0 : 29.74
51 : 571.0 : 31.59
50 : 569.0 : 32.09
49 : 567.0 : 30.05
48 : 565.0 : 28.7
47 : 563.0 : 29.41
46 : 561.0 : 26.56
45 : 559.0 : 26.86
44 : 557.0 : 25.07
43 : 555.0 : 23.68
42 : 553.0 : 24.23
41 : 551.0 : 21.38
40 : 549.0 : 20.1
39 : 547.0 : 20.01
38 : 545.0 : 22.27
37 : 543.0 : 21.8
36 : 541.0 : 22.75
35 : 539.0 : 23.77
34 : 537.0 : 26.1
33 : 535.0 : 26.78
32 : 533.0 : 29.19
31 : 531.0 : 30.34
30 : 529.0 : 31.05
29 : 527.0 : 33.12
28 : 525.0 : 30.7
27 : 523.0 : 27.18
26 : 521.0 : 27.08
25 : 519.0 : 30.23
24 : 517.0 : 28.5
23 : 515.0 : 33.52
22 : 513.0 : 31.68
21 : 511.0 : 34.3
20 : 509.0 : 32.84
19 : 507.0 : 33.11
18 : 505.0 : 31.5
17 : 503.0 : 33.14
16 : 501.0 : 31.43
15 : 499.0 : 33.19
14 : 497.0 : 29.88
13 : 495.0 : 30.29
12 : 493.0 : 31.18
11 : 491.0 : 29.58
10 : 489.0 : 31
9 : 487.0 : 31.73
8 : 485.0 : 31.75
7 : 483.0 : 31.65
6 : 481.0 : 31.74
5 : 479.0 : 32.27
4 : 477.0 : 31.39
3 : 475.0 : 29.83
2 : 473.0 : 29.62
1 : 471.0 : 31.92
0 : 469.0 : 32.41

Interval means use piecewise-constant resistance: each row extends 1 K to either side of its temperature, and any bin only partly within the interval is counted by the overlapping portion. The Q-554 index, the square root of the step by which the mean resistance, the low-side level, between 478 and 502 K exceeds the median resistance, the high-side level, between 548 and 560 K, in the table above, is 2.71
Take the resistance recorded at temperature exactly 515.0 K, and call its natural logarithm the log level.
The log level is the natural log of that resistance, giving 3.51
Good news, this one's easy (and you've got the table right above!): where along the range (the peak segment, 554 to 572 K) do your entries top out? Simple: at 569.0 K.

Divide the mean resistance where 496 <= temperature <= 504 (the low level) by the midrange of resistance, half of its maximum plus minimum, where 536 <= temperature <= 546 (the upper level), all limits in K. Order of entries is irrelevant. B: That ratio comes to 1.33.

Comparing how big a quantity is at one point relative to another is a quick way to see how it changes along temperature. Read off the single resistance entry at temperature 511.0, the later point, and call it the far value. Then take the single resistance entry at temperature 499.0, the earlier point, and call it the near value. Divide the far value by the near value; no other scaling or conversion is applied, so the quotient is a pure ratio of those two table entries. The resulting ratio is 1.03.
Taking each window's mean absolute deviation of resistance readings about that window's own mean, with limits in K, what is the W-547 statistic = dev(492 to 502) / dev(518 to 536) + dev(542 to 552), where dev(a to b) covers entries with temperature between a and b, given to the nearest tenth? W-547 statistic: 1.4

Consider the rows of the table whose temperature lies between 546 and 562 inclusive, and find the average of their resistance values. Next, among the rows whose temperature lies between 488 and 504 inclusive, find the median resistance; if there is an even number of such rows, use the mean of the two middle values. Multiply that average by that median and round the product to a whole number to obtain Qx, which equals 730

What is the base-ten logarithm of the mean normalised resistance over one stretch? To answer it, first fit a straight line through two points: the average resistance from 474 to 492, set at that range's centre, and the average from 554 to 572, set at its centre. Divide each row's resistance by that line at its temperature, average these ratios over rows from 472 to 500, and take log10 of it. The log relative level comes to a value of 0.00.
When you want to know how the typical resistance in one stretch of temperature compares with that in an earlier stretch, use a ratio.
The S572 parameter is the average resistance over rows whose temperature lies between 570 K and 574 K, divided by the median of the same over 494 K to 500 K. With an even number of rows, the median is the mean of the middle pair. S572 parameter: 1.01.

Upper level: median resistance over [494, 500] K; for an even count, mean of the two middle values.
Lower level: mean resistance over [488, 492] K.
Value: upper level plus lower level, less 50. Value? 11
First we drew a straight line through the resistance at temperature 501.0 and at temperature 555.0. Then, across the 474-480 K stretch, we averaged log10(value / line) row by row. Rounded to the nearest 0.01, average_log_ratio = -0.05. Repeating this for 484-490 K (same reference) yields -0.03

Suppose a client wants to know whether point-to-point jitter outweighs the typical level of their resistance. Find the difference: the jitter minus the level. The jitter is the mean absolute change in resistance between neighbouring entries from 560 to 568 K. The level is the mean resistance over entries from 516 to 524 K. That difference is -26.6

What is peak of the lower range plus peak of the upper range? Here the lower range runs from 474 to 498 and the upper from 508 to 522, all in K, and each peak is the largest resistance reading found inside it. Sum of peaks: 66.6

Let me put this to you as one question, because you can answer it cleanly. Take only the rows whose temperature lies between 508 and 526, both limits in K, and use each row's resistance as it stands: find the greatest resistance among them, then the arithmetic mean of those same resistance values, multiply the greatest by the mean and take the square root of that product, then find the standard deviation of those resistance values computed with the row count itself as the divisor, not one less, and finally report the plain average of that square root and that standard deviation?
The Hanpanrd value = 17.5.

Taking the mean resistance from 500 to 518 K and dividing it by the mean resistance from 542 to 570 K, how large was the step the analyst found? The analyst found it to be 1.28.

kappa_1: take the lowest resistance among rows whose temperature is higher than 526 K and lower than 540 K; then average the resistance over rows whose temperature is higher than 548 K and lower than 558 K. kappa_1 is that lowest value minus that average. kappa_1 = 1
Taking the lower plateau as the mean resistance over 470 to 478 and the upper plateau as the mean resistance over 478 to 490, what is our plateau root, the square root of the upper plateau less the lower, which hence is 1.00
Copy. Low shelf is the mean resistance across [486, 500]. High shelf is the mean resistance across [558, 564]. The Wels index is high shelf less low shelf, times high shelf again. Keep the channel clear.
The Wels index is -93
